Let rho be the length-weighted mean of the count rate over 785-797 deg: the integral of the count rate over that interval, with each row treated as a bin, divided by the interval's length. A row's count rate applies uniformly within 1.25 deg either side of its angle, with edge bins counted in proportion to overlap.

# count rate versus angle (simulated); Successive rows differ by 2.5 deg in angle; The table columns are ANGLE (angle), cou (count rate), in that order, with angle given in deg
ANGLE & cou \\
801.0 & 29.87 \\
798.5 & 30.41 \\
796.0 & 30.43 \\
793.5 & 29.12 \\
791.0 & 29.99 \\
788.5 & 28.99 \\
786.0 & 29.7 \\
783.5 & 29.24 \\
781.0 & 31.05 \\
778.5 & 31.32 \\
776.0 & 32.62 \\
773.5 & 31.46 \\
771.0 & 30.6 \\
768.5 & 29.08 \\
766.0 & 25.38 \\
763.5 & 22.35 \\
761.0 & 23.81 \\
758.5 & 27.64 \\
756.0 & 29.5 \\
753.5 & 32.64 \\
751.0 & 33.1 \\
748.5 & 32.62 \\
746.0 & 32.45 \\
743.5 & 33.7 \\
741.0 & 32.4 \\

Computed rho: 29.6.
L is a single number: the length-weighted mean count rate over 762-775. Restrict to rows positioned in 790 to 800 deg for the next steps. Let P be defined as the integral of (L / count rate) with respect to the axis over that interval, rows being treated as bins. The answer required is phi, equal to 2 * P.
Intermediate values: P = 9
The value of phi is 19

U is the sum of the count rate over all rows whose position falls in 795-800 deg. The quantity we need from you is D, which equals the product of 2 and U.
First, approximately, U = 61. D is 121.7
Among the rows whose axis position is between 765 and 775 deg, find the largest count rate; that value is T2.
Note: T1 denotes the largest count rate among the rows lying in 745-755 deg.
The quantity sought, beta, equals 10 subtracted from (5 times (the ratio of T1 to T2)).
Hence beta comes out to -4.7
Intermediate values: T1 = 33.1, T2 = 31.46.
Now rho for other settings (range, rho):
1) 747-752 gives 32.8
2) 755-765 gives 25.7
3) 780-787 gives 30.0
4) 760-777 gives 27.9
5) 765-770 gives 27.5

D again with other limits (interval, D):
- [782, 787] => 117.9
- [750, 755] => 131.5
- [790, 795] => 118.2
